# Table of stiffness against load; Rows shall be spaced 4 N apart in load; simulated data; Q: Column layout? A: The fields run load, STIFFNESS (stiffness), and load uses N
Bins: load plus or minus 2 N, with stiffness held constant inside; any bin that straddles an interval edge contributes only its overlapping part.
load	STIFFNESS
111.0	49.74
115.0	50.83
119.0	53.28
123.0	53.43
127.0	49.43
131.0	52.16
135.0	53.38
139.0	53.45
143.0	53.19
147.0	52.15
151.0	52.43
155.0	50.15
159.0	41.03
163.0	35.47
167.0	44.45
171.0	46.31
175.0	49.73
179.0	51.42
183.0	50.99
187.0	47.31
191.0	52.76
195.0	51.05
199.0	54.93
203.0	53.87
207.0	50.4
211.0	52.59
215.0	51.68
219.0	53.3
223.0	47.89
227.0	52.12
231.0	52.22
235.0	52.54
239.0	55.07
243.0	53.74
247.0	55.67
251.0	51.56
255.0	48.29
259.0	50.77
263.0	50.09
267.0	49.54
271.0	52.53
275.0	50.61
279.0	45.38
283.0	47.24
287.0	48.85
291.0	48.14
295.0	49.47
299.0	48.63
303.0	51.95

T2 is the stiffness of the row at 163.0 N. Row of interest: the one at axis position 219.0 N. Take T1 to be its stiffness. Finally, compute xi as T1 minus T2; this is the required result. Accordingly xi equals 18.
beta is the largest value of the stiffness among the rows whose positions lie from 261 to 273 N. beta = 52.53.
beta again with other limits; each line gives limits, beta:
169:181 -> 51.42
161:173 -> 46.31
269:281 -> 52.53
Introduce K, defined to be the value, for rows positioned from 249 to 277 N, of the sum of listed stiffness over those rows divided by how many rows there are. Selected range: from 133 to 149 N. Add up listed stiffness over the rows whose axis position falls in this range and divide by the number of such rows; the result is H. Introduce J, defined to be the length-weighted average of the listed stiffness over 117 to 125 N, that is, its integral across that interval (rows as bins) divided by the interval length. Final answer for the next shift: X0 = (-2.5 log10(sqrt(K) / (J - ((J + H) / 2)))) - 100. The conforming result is -104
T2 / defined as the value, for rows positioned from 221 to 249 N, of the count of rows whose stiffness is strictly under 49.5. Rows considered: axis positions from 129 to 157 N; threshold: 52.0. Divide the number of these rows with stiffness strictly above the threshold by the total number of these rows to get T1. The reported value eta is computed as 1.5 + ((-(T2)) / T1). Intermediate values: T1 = 0.9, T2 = 1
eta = 0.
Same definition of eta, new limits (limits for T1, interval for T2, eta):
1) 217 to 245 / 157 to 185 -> -3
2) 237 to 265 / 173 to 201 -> -1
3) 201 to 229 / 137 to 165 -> -2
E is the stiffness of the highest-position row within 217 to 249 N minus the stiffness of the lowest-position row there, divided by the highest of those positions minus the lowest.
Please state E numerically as 0.08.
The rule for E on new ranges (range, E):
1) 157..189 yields 0.22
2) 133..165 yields -0.64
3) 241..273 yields -0.04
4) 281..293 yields 0.11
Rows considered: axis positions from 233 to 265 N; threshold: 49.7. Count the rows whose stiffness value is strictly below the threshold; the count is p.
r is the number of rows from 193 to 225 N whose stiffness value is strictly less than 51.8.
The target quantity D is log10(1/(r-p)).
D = -0.5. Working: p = 1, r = 4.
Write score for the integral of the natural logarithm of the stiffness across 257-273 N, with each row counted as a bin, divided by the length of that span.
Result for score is 3.93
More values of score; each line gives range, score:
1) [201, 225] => 3.94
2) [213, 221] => 3.96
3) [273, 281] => 3.87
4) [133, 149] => 3.97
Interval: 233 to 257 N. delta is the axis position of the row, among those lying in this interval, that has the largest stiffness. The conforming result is 247.0 N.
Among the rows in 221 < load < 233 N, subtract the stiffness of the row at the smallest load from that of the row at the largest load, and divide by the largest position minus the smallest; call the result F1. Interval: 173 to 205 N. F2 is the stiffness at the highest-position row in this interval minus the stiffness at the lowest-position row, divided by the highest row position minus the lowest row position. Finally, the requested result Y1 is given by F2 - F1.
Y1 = -0.39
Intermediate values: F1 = 0.54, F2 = 0.15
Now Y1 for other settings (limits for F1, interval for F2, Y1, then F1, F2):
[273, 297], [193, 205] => 0.41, -0.06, 0.35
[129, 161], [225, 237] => 0.45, -0.40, 0.05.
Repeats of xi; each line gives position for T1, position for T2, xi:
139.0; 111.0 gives 4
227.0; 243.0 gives -2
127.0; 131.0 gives -3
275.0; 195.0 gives 0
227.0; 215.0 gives 0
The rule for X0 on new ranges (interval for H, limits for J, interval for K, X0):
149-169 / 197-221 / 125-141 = -101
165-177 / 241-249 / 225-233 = -101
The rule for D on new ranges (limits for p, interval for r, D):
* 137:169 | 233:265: 0.0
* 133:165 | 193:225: -0.3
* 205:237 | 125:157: 0.0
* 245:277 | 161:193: -0.7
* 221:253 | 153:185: -0.8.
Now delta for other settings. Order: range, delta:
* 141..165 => 143.0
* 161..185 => 179.0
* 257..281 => 271.0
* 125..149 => 139.0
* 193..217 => 199.0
